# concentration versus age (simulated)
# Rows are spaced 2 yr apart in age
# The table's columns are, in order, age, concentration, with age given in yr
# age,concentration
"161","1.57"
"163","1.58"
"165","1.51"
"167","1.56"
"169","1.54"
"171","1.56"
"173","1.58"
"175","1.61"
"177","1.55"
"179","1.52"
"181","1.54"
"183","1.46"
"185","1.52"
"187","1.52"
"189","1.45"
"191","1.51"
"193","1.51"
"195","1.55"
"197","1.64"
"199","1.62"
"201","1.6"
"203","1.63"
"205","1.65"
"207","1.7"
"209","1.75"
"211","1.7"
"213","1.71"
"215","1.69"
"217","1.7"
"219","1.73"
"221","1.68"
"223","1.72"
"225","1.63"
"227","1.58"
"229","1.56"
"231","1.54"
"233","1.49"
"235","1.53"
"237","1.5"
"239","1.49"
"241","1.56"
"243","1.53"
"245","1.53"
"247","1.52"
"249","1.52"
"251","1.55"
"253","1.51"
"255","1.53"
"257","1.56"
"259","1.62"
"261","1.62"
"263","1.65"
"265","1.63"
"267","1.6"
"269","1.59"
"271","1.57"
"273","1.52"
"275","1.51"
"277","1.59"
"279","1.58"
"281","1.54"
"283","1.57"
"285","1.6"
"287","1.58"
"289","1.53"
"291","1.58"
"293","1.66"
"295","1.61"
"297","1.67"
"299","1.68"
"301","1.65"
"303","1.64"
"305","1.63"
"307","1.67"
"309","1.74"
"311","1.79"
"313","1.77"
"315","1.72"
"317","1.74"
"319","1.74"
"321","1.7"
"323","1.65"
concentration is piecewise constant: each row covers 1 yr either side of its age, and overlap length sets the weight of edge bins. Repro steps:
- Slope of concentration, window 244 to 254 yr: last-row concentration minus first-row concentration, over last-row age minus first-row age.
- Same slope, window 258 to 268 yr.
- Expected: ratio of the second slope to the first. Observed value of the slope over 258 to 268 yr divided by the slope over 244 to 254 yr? 1.0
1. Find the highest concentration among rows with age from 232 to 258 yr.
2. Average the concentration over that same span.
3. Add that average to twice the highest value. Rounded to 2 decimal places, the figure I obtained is 4.64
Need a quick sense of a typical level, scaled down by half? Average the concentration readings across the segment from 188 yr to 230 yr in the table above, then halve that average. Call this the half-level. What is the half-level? 0.817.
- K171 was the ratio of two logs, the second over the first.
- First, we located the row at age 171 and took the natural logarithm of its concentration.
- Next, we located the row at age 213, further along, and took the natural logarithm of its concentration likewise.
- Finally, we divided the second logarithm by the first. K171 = 1.21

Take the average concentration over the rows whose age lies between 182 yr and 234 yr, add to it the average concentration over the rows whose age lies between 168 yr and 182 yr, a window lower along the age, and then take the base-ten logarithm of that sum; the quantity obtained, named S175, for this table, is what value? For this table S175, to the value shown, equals 0.501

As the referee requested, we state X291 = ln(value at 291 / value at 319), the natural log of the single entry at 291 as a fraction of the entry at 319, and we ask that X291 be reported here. -0.10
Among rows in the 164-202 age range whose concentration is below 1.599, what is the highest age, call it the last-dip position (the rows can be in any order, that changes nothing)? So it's 195 yr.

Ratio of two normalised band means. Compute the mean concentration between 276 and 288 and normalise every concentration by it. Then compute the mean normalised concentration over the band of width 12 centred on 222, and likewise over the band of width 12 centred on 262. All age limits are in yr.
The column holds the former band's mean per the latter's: 1.04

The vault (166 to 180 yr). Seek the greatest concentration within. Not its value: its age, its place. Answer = 175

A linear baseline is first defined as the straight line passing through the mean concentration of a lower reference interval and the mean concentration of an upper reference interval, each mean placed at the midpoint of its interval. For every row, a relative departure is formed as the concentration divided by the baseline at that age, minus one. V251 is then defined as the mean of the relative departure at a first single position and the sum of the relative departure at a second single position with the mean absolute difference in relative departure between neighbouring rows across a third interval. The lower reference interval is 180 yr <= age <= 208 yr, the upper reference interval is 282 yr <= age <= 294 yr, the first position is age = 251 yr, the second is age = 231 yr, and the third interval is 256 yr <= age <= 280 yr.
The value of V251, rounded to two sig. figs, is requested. -0.010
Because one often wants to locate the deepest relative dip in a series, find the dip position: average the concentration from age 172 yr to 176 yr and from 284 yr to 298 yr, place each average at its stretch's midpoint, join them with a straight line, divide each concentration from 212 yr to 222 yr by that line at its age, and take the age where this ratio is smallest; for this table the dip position 221 yr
